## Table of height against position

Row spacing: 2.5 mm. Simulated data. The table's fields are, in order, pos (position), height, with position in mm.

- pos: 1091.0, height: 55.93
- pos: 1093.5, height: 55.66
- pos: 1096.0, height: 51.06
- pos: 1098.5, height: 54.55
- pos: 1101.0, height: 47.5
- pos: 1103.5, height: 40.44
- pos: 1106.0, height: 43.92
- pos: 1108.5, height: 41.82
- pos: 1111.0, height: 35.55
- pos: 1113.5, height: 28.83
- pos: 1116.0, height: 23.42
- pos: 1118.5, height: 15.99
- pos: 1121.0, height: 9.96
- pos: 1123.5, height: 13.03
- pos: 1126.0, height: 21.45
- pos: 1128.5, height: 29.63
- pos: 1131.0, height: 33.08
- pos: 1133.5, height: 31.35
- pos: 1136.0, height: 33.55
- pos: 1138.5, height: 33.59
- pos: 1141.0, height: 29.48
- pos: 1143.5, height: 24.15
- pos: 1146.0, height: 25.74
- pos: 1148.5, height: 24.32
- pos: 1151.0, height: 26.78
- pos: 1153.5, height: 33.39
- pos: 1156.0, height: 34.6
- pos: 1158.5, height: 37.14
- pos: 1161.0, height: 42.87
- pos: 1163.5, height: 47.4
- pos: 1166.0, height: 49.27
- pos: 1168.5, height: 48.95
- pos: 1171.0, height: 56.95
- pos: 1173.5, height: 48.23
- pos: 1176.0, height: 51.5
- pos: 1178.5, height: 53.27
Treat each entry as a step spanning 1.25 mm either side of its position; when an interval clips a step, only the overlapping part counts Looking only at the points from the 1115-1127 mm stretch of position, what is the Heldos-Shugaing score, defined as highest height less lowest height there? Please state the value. 13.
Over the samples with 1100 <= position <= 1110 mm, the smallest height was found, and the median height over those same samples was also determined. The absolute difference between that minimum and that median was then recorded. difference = 2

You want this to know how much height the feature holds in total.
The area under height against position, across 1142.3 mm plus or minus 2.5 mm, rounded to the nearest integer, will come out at 134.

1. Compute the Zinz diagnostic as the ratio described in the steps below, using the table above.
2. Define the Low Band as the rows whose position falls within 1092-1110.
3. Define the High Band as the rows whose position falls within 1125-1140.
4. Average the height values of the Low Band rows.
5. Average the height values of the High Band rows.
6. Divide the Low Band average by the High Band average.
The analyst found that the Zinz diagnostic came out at 1.6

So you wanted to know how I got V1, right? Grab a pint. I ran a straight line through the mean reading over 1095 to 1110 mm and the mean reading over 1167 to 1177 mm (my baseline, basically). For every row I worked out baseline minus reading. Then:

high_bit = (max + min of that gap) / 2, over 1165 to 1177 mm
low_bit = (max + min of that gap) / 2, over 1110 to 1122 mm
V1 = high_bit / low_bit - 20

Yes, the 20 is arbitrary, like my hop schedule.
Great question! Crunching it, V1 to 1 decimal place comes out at -20.0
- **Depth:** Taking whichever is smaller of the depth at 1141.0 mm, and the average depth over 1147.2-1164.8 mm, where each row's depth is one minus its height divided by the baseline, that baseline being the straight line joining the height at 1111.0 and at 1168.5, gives 0.2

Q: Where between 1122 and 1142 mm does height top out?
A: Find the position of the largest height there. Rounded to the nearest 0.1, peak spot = 1138.5 mm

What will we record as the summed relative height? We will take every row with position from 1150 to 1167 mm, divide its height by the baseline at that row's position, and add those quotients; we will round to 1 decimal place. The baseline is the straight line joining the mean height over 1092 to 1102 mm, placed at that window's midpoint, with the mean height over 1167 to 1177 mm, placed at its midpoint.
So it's 5.3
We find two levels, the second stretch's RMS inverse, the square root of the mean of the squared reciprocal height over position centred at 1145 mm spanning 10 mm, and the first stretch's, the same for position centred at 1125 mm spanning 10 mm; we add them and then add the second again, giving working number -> 0.147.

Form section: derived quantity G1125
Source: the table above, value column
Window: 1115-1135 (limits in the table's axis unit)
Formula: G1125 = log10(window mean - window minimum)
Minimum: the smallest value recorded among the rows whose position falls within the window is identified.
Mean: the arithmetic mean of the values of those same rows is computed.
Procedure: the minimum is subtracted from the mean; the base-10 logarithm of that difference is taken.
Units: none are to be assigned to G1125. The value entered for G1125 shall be 1.09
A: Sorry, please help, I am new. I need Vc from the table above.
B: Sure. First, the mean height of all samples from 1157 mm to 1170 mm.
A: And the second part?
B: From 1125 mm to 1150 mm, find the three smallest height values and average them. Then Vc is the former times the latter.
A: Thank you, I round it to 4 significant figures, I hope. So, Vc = 1052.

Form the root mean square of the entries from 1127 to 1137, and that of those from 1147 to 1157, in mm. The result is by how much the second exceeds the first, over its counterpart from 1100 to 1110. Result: 0.0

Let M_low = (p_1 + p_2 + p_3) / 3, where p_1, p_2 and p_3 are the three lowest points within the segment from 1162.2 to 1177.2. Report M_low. 48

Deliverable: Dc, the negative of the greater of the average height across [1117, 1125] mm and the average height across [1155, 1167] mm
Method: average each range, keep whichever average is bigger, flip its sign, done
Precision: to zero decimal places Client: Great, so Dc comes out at -42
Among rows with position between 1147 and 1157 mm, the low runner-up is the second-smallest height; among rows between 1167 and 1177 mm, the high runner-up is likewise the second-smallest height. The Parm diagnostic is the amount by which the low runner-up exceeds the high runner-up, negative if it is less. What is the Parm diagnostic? -22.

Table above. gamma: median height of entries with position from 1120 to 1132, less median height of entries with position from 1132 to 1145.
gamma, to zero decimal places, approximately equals -10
